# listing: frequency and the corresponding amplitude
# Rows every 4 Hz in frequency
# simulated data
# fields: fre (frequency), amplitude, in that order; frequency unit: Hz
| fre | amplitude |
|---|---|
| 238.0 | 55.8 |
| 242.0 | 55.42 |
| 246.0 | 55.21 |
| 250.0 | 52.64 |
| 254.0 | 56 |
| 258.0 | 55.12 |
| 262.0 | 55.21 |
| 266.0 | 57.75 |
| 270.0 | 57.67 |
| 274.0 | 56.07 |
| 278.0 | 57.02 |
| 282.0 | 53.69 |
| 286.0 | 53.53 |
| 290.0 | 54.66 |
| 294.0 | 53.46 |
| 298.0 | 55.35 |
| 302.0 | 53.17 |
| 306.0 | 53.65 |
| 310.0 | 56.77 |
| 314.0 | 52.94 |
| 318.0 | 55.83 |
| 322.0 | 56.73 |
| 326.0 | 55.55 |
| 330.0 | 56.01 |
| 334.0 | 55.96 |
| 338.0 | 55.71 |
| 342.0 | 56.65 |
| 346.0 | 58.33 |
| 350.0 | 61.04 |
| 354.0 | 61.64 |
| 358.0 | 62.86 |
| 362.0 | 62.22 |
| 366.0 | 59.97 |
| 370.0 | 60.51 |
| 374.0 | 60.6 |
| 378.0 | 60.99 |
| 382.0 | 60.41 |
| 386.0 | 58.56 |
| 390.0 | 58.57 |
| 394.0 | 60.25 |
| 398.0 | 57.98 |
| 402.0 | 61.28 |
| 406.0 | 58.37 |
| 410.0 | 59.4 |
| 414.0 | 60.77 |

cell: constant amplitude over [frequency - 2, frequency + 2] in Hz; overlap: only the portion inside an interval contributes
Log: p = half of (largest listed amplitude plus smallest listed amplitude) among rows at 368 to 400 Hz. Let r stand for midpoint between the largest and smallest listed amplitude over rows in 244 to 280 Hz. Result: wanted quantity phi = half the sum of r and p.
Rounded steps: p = 59.5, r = 55.2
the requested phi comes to 57.3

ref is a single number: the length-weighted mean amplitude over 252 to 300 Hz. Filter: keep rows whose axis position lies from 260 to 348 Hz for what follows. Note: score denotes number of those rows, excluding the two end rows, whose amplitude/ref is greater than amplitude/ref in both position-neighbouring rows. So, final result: 7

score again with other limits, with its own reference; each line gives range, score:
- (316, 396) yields 4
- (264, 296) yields 2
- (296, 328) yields 2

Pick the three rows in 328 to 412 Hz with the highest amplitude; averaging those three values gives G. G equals 62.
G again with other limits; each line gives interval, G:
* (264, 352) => 59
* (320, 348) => 57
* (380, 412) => 61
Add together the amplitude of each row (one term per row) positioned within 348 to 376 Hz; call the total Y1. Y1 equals 429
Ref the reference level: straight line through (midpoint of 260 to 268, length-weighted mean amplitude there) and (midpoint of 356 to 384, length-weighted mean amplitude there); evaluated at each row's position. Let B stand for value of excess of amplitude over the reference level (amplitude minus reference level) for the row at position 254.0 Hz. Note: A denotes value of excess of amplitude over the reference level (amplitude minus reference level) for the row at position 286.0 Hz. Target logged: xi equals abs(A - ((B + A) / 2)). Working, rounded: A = -4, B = -0.05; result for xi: 1.9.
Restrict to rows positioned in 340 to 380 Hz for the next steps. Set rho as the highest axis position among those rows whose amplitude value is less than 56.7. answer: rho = 342.0 Hz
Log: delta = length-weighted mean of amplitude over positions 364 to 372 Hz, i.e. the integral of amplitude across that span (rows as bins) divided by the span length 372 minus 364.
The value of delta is 60.2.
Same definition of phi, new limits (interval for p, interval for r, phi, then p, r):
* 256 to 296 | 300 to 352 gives 56.3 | 55.6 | 57.0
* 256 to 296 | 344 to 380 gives 58.1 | 55.6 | 60.6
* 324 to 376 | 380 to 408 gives 59.4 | 59.2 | 59.6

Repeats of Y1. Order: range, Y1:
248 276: 390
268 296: 386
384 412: 414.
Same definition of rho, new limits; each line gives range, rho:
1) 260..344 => 342.0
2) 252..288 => 286.0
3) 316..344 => 342.0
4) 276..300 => 298.0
